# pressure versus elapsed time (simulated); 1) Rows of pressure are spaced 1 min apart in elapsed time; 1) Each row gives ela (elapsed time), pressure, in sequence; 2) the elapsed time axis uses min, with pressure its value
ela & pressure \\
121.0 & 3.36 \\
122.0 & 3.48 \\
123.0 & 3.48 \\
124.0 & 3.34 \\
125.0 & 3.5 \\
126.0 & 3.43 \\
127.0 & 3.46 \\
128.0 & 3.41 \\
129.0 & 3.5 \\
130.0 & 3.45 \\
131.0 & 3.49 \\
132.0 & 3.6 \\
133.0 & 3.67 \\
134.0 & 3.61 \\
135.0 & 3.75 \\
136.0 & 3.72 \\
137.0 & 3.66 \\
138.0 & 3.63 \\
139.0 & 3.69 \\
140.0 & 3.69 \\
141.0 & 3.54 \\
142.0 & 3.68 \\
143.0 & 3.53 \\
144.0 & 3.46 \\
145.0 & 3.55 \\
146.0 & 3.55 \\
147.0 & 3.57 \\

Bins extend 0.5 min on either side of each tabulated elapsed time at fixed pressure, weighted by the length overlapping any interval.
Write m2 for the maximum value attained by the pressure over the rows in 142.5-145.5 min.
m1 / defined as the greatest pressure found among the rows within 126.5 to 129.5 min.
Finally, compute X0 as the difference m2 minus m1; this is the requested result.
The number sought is 0.05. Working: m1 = 3.5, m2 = 3.55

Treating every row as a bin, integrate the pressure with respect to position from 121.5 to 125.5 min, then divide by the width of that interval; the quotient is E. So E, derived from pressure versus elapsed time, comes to 3.45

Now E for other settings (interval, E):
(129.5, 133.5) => 3.55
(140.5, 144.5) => 3.55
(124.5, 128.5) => 3.45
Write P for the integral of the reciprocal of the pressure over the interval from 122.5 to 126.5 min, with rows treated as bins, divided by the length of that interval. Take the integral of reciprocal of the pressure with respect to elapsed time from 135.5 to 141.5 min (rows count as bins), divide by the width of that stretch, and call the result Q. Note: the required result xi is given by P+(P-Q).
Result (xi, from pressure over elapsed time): 0.308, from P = 0.291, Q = 0.274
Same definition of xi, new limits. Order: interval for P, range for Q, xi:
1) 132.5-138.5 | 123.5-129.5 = 0.254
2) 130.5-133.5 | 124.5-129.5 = 0.269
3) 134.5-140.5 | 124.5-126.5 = 0.253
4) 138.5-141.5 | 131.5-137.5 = 0.277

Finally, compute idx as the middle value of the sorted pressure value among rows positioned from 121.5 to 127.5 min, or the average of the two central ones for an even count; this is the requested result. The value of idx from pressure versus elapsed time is 3.47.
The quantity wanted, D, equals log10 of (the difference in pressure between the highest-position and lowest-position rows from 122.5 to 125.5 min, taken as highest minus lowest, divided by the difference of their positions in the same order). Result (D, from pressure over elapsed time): -2.0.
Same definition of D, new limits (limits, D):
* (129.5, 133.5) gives -1.1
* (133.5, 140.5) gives -1.9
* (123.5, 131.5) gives -1.7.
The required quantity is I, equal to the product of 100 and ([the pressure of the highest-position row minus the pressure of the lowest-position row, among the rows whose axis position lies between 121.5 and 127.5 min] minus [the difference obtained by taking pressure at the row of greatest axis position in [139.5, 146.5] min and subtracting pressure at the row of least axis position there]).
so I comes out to 12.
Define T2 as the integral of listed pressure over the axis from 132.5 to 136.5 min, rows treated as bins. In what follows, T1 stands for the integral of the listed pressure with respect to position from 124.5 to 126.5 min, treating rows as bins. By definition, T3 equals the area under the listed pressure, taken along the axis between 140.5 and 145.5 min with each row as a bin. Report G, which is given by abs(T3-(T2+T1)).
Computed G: 4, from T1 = 7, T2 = 15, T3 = 18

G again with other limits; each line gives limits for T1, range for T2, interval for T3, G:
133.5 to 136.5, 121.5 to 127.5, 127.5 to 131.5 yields 18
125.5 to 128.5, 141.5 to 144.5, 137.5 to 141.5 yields 6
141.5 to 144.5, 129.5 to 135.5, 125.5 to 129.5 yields 18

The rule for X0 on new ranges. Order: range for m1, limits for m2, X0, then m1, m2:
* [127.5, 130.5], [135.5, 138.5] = 0.22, 3.5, 3.72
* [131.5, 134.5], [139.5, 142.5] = 0.02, 3.67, 3.69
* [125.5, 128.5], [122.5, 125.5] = 0.04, 3.46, 3.5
